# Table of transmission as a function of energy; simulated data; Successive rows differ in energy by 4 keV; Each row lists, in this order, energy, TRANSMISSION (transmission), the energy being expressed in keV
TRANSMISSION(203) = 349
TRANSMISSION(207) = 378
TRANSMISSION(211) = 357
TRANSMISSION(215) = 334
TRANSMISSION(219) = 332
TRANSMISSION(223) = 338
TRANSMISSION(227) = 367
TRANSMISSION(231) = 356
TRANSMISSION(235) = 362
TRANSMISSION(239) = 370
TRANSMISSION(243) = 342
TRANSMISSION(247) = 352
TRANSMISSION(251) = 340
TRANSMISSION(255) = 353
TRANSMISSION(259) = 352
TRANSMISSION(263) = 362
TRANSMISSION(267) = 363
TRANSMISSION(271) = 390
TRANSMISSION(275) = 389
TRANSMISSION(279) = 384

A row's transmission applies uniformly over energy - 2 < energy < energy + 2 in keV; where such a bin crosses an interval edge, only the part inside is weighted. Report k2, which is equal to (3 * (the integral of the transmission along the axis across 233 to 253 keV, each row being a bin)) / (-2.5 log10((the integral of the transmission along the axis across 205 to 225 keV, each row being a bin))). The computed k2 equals -2206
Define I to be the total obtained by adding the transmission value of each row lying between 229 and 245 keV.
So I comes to 1430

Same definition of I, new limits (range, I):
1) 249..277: 2549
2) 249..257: 693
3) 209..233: 2084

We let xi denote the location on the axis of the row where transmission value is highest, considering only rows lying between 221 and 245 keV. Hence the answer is 239 keV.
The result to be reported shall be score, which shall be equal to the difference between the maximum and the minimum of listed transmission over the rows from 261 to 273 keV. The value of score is 28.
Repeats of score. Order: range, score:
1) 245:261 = 13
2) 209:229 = 35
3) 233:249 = 28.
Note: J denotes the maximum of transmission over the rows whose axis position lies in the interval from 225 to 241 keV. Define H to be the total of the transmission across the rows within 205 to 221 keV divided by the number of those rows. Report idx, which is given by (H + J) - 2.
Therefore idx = 718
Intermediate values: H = 350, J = 370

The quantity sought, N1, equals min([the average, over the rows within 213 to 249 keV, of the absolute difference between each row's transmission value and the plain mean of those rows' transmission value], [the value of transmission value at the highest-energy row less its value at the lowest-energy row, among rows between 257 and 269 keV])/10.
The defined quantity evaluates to 1.1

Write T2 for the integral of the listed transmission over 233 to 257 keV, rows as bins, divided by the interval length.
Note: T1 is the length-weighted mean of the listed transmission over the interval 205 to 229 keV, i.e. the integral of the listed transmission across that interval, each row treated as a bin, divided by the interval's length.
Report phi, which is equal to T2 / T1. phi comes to 1.01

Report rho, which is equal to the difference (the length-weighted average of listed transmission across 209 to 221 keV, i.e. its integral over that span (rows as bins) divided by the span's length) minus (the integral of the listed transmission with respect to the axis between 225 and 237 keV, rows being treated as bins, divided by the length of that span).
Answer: -21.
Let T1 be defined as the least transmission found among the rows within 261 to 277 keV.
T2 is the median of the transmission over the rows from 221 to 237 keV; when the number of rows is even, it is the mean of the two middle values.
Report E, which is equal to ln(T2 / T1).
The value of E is -0.01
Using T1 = 362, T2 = 359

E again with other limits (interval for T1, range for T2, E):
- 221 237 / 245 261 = 0.04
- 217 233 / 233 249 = 0.07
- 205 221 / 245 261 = 0.06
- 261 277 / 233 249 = -0.01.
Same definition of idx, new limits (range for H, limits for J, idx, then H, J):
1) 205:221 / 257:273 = 738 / 350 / 390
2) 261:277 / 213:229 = 741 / 376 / 367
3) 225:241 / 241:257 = 715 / 364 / 353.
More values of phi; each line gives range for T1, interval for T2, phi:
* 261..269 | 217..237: 0.97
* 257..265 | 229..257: 0.99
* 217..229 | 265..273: 1.09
